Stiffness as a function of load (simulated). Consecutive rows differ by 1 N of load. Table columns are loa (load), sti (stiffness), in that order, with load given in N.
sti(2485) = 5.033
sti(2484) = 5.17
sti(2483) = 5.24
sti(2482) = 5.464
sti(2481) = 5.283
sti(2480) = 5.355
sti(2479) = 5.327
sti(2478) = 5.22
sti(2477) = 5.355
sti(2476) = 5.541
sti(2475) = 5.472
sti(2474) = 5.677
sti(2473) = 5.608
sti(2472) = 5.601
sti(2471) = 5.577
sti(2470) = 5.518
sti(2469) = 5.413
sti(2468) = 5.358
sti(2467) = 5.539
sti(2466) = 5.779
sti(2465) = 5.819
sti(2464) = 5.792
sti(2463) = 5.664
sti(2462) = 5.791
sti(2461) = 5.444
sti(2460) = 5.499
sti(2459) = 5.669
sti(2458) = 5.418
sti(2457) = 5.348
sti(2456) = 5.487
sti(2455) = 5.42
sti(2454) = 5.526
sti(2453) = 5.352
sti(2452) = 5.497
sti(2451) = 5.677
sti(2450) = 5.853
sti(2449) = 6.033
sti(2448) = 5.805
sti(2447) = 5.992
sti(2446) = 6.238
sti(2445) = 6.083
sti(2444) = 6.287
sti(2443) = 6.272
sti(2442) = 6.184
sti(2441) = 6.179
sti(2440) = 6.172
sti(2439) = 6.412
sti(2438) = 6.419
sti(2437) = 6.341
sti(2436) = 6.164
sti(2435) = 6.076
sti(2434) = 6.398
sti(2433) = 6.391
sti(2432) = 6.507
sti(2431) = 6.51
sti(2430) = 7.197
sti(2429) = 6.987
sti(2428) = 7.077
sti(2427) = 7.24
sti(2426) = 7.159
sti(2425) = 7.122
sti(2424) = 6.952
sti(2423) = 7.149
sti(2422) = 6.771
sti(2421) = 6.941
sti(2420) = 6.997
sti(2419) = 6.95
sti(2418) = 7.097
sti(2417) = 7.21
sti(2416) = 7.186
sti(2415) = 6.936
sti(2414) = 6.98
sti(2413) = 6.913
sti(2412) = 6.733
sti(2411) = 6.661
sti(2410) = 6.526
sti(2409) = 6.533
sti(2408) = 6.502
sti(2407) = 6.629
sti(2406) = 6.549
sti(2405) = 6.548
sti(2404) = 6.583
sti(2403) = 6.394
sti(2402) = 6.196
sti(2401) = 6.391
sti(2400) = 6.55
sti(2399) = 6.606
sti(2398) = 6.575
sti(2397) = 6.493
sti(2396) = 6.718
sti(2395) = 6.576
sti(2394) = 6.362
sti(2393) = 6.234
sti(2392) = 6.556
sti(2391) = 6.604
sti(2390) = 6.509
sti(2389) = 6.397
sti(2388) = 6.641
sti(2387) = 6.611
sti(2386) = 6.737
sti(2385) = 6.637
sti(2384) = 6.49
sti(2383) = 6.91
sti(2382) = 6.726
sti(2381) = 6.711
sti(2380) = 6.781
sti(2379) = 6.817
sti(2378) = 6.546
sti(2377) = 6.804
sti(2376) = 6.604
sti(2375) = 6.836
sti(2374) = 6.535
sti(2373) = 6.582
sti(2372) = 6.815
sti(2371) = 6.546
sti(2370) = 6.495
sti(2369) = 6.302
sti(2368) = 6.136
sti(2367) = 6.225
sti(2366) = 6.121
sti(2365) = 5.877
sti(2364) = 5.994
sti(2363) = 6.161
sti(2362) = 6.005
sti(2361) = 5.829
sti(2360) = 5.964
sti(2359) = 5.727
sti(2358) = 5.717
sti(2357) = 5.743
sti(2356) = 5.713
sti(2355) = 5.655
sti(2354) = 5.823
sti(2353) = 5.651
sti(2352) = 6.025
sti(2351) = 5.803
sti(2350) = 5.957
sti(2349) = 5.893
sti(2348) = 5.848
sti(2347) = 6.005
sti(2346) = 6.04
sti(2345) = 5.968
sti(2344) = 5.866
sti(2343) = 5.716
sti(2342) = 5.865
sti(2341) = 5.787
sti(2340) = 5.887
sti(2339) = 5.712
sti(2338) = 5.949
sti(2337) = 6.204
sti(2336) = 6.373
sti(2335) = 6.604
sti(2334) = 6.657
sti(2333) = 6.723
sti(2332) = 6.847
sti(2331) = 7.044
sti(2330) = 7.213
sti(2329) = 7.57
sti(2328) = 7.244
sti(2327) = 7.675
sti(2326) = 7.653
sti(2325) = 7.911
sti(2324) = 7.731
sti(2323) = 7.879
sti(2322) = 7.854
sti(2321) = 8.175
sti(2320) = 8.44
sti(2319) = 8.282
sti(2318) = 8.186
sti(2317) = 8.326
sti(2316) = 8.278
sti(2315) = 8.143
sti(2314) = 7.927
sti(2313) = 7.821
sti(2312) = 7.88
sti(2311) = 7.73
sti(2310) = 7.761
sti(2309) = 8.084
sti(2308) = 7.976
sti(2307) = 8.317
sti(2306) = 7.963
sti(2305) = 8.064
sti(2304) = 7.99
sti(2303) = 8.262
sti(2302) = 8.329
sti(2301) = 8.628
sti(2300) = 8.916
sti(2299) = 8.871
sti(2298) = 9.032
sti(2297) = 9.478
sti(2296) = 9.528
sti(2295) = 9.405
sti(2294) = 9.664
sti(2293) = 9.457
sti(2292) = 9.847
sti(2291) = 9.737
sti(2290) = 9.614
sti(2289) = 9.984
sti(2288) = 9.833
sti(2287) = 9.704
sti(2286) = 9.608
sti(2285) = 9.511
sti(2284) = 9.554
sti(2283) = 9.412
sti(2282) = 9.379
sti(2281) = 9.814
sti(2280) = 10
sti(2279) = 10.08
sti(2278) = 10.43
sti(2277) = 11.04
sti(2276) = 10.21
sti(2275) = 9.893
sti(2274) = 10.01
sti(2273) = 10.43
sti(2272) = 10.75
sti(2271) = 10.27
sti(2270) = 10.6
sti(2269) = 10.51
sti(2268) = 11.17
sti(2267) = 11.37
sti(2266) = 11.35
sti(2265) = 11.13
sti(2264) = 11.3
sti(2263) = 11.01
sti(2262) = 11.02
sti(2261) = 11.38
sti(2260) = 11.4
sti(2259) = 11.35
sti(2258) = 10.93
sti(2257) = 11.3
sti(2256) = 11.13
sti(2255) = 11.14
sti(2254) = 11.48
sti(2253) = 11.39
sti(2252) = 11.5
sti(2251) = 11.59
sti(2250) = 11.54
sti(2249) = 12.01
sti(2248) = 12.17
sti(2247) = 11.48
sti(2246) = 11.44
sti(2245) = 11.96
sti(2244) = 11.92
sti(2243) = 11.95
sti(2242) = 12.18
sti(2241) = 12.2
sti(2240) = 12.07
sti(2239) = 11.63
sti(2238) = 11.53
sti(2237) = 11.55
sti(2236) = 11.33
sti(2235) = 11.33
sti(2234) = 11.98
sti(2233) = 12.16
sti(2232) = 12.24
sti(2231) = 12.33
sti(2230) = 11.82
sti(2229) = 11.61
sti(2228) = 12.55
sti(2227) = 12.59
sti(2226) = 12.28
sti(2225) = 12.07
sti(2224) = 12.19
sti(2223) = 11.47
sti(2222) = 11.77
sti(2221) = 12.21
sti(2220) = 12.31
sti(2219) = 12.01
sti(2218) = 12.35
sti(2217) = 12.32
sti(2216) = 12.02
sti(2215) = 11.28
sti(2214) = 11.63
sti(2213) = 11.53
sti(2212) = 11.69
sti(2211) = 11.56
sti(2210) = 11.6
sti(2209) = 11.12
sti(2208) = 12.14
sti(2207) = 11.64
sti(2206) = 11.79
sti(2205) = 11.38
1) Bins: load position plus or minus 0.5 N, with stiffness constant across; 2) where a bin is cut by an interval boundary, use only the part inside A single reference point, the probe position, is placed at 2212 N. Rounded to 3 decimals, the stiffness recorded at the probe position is 11.690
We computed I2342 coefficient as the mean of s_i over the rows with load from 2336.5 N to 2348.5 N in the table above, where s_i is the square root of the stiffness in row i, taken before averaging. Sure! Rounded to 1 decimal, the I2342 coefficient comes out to 2.4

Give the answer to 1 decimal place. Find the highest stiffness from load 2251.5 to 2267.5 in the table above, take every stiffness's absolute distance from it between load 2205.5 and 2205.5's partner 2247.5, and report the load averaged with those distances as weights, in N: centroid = 2226.7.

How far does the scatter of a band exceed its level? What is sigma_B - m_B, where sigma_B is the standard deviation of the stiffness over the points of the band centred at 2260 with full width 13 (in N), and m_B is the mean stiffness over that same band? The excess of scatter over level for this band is -11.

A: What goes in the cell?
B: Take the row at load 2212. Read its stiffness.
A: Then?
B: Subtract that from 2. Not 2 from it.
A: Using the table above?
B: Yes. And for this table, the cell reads -10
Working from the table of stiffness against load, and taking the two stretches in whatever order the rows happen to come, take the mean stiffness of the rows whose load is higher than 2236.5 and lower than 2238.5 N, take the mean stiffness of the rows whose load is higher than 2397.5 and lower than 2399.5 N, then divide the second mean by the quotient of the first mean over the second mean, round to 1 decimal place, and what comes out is 3.8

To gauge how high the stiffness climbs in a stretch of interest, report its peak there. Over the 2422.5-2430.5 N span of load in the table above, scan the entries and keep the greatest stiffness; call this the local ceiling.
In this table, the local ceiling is 7.24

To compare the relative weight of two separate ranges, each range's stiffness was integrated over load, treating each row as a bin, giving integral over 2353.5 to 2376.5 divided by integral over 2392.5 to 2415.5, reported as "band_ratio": 0.94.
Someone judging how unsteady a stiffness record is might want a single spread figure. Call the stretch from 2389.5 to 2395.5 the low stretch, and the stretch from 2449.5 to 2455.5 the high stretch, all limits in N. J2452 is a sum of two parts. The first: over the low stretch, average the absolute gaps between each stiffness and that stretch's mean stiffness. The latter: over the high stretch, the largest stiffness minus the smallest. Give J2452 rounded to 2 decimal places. 0.62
